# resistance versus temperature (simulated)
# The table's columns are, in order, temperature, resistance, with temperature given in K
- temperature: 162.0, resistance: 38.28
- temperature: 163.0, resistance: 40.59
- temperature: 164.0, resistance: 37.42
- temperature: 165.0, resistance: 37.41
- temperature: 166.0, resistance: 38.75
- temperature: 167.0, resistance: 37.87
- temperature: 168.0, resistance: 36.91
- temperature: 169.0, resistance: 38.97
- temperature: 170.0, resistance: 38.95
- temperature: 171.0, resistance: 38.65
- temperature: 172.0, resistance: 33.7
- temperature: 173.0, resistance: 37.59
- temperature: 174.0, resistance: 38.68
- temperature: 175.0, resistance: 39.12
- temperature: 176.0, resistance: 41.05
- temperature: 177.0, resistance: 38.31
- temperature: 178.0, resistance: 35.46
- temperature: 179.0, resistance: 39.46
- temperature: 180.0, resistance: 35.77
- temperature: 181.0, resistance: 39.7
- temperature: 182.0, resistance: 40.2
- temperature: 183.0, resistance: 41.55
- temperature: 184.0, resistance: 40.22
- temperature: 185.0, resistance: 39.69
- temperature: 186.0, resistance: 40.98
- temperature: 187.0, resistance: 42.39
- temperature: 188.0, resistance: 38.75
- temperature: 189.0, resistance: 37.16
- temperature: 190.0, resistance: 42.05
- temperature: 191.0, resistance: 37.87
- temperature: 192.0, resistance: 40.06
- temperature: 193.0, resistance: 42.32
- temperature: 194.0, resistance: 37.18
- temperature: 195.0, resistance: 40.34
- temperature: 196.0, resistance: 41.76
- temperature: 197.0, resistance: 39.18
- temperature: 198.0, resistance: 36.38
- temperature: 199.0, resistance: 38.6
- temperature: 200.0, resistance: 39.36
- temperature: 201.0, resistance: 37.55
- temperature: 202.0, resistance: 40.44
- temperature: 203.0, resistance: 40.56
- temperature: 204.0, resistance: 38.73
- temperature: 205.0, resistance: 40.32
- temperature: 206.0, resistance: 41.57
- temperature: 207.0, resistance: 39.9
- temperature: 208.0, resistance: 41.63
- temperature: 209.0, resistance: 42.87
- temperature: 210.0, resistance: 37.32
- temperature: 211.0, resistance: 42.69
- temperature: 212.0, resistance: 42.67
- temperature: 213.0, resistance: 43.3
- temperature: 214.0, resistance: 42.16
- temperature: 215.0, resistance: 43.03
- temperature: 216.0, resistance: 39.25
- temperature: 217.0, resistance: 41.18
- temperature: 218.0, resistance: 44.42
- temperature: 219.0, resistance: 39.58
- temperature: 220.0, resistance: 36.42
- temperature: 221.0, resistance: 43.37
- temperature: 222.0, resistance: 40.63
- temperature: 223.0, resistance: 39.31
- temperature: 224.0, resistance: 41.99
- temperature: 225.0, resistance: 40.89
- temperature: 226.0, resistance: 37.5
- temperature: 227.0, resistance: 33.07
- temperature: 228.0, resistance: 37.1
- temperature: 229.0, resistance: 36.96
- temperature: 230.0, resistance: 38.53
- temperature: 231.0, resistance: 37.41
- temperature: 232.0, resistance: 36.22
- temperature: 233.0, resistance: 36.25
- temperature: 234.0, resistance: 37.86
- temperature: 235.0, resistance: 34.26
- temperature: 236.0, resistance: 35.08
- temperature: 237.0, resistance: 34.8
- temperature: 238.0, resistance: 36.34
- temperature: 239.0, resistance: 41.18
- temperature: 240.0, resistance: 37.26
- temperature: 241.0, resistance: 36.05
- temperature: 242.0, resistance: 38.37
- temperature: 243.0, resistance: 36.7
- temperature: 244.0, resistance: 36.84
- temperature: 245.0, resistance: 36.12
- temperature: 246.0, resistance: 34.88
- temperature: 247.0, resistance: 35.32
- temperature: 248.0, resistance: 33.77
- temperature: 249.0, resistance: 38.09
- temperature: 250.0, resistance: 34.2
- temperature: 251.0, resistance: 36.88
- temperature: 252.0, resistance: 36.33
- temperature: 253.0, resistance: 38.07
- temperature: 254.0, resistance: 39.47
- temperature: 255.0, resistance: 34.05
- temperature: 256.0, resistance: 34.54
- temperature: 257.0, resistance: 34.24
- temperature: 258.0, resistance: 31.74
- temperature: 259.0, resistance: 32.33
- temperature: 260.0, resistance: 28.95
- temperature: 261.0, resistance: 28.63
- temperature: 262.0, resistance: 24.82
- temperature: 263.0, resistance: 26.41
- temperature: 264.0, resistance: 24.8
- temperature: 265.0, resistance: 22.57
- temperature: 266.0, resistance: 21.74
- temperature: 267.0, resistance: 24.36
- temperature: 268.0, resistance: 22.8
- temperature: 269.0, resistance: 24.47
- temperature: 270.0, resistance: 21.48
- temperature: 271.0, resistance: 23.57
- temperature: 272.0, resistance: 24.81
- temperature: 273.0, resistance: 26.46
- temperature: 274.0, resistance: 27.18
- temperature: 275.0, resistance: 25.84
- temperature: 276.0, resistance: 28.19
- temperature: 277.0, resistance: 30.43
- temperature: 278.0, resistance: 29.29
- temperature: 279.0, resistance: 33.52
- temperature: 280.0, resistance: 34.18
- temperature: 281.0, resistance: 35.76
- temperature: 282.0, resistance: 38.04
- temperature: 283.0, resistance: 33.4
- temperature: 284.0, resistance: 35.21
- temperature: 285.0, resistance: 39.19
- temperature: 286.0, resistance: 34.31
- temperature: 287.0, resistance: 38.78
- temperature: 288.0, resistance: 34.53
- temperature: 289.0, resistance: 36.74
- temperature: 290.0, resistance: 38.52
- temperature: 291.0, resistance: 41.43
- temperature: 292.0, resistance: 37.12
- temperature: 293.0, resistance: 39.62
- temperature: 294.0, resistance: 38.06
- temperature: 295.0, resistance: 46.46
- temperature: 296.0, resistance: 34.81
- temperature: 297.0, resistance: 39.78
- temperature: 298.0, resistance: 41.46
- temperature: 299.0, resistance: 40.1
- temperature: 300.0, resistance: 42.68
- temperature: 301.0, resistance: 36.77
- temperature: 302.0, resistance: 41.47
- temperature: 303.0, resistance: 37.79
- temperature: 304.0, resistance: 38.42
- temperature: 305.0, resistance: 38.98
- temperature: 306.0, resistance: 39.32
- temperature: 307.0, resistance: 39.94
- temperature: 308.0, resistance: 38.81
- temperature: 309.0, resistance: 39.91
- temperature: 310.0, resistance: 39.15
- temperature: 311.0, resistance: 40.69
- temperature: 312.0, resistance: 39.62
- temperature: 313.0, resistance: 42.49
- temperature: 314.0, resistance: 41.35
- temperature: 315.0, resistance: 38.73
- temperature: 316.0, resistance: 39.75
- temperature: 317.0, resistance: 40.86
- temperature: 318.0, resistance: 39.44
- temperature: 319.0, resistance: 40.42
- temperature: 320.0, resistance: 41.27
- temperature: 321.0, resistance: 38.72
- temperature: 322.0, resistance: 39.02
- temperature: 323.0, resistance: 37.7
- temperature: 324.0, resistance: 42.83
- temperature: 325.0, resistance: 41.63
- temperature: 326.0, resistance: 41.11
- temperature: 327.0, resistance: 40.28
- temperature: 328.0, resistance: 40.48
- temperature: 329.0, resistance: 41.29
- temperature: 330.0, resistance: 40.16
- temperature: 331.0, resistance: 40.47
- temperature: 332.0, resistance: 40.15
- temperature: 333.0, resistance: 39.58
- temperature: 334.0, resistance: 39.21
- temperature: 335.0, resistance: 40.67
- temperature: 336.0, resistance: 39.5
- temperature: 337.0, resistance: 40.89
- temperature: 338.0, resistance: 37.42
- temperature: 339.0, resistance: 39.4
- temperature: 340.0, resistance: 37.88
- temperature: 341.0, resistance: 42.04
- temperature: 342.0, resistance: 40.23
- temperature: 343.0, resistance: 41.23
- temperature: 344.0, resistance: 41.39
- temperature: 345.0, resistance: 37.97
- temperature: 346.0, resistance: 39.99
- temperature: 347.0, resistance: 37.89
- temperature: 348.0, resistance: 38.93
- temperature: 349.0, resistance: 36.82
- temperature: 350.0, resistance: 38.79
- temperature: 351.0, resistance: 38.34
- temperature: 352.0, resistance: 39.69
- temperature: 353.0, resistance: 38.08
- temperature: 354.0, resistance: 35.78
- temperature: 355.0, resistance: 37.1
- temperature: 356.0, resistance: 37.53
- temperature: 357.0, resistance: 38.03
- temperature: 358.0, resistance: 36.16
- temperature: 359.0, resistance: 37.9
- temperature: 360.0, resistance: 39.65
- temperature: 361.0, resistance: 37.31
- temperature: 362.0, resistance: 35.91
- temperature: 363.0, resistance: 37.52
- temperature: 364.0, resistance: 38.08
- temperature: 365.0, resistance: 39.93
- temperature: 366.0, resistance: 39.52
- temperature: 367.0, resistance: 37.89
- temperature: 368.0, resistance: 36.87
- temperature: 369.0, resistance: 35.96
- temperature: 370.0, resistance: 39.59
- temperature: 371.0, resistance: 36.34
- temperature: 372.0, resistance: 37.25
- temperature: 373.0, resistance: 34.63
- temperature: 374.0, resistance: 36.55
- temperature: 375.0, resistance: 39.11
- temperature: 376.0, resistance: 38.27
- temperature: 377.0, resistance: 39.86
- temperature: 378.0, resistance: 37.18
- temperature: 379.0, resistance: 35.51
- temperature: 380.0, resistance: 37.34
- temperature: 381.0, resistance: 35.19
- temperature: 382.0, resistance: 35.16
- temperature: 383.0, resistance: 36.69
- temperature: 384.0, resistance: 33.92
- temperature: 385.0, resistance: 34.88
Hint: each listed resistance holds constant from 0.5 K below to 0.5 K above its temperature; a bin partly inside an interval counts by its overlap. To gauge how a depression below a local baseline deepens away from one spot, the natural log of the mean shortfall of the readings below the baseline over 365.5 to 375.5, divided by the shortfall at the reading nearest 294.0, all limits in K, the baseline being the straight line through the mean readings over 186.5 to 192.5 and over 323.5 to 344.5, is 0.4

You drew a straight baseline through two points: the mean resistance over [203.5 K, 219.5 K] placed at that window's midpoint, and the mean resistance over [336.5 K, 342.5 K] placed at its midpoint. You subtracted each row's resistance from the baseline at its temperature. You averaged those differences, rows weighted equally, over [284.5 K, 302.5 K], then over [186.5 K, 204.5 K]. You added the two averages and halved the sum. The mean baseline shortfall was 1.6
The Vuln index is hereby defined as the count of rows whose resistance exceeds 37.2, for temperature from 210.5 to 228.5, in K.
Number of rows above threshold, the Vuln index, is 15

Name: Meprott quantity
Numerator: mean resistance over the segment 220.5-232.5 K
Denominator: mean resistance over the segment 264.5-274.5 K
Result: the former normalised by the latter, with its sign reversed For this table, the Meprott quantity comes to -1.61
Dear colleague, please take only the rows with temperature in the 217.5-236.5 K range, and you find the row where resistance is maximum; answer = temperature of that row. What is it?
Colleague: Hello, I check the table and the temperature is 218.0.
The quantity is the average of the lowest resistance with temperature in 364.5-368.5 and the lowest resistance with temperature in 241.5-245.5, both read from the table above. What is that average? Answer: 36.5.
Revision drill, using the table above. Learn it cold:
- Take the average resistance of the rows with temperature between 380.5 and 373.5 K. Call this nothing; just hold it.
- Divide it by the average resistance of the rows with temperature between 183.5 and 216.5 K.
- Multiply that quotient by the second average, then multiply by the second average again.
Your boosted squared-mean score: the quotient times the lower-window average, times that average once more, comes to 1517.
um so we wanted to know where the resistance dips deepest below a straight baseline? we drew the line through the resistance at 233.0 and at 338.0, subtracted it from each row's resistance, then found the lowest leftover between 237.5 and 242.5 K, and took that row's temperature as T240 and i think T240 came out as 241.0 K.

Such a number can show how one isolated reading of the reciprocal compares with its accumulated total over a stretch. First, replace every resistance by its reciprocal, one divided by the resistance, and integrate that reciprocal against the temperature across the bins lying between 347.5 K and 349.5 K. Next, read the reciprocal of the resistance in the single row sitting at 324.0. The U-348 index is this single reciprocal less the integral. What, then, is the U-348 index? -0.0295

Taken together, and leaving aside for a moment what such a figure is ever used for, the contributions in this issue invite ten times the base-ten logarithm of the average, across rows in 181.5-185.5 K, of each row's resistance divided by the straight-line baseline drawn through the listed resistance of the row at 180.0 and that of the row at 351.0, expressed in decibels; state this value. 0.52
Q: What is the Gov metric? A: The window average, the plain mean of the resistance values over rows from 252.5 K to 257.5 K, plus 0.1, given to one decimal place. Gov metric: 36.2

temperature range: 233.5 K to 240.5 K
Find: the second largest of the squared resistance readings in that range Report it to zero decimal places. 1433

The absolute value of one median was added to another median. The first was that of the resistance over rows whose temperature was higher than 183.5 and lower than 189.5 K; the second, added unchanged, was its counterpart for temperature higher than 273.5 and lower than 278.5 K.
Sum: 68.1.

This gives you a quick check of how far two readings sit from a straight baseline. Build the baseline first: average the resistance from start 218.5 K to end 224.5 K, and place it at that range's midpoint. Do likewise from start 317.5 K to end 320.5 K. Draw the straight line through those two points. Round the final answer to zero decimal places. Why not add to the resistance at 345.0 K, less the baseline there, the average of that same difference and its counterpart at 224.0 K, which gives -3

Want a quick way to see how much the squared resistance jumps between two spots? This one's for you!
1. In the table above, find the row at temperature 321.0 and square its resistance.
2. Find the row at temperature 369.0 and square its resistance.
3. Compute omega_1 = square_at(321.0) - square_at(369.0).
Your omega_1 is 206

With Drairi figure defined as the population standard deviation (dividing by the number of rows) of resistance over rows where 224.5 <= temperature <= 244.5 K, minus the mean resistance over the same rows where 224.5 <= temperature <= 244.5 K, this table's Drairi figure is -35.0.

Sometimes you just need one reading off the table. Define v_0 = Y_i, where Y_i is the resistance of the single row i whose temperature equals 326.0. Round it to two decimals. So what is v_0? 41.11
